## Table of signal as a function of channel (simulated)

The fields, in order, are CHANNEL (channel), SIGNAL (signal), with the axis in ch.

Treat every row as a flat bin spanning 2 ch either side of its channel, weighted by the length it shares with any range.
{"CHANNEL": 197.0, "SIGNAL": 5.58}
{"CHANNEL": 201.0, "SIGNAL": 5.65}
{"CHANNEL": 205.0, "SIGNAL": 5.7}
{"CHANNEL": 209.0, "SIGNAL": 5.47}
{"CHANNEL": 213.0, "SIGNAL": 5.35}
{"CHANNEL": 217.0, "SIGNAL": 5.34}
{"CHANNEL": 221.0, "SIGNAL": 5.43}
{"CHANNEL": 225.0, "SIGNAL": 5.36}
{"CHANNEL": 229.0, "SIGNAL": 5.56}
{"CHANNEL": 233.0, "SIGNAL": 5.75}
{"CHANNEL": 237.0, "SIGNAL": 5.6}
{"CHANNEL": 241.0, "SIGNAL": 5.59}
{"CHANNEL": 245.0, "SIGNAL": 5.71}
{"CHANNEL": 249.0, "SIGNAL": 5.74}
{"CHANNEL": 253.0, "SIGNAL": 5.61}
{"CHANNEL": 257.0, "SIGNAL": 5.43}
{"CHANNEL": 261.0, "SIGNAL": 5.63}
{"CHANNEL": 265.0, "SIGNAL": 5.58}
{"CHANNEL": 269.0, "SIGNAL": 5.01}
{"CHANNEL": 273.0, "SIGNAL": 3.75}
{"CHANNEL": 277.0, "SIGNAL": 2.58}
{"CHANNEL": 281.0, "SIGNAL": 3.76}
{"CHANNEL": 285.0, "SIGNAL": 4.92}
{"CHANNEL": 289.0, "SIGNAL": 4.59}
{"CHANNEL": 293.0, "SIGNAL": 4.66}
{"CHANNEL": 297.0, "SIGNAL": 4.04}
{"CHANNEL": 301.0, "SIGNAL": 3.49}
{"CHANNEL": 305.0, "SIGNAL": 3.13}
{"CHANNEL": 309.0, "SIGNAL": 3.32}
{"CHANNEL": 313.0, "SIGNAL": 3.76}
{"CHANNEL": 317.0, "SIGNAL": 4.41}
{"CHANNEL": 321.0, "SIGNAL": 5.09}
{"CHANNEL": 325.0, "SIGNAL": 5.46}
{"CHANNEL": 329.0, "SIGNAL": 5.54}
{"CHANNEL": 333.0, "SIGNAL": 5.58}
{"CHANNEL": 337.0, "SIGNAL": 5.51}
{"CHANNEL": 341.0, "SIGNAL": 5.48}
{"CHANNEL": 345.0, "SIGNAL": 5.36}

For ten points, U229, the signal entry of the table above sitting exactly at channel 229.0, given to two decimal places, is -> 5.56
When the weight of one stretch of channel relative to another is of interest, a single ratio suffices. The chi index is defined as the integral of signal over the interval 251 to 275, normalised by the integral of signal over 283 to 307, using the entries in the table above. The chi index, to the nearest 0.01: 1.25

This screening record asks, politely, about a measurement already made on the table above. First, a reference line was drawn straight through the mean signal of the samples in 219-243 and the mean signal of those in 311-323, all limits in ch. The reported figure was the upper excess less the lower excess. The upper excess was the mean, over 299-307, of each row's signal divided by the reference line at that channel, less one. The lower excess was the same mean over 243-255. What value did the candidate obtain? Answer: -0.352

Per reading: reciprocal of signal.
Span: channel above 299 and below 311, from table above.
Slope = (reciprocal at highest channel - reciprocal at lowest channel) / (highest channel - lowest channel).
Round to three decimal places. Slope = 0.002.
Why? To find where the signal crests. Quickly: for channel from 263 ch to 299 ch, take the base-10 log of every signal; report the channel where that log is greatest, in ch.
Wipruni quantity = 265.0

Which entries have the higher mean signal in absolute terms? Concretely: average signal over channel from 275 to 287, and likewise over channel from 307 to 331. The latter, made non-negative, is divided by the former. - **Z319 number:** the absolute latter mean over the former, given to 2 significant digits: 1.2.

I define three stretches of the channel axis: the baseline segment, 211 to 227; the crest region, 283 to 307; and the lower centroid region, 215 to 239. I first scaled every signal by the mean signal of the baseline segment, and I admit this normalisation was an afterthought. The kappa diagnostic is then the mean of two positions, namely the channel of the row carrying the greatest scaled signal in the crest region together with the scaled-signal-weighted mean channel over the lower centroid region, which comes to 256.1 ch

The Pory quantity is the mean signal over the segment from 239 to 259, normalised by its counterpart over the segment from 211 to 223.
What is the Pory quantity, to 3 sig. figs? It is 1.05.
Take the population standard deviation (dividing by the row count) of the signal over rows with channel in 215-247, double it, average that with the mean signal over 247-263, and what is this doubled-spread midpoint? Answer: 2.94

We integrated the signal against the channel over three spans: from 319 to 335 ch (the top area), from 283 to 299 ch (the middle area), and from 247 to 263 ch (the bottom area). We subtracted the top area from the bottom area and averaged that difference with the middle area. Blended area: 38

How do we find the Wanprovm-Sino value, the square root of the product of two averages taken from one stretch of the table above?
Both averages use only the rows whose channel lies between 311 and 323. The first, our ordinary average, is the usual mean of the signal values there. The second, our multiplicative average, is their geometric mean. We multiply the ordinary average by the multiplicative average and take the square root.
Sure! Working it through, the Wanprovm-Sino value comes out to 4.4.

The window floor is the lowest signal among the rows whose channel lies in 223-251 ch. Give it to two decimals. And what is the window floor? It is 5.36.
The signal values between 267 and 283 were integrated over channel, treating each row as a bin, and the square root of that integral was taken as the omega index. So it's 7.8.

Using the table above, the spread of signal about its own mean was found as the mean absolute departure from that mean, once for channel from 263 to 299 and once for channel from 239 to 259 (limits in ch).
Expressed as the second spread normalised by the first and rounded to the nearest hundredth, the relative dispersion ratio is 0.12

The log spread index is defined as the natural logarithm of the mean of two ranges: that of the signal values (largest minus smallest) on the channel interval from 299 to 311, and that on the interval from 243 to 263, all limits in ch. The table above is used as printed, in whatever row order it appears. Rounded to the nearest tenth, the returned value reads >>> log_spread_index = -1.1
